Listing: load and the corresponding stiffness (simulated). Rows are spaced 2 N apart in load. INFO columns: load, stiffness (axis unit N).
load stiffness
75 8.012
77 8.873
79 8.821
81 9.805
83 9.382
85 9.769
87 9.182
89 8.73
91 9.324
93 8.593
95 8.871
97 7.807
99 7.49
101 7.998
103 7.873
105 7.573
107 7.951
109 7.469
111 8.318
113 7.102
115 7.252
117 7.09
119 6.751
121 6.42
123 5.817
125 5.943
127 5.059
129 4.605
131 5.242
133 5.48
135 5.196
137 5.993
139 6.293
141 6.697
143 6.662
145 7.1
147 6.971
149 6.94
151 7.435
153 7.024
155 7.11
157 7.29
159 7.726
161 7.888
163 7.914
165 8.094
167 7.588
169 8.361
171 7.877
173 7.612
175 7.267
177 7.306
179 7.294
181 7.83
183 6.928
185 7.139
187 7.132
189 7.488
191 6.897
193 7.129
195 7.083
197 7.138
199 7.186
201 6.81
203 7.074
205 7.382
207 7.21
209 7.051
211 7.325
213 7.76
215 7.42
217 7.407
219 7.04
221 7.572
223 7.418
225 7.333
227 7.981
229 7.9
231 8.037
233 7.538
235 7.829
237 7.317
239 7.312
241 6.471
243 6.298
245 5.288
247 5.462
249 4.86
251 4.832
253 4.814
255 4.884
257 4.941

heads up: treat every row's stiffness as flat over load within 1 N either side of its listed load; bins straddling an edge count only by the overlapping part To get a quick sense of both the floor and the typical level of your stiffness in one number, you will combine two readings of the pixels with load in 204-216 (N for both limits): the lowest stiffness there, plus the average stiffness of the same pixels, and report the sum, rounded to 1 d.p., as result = 14.4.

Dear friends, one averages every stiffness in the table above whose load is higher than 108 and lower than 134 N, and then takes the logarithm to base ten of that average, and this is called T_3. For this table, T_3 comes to 0.803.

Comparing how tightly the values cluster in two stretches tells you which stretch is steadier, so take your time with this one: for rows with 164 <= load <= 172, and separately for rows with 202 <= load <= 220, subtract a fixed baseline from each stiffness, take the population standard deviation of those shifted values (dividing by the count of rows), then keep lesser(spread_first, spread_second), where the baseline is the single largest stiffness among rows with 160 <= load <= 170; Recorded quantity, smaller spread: 0.22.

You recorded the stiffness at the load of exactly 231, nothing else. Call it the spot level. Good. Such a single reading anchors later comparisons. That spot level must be 8.037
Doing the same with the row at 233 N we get 7.538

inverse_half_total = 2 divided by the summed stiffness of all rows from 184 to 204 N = 0.0281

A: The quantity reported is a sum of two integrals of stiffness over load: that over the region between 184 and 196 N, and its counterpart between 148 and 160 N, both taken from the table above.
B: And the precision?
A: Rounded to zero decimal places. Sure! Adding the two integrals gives 173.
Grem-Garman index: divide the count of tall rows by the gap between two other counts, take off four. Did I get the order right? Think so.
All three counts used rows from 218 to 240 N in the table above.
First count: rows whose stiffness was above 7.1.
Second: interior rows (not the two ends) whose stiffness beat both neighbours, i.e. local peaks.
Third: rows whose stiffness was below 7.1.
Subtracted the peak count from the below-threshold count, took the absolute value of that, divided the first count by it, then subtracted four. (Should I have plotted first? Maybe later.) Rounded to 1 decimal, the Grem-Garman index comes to -0.7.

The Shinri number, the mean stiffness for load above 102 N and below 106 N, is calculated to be 7.72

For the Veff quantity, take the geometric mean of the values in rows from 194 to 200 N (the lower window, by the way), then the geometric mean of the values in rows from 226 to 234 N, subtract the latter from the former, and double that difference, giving -1.5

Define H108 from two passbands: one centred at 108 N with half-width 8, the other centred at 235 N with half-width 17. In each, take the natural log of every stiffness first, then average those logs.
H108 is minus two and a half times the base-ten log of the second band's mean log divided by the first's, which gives 0.07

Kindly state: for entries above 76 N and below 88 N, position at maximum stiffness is 81 N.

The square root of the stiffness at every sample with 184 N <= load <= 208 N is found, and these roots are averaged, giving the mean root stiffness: 2.67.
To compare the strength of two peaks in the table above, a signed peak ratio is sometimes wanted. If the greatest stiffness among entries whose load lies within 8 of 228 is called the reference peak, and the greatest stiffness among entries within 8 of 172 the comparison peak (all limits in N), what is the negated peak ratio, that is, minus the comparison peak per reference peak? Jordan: -1.04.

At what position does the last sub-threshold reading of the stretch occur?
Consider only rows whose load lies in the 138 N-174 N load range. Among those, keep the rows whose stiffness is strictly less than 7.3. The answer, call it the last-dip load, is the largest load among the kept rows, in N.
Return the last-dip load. 157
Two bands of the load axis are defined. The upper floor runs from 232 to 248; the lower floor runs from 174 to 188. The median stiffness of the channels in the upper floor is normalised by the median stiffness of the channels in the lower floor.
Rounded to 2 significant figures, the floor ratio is 0.95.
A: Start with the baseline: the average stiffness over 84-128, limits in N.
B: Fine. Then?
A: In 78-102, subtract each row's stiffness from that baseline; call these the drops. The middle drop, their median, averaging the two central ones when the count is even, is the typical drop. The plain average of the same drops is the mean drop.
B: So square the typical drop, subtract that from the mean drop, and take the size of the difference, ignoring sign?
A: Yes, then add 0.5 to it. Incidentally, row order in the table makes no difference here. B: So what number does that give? 3.1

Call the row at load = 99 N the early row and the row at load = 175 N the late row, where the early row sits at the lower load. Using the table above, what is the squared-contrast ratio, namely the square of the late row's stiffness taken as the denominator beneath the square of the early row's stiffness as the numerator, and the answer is 1.1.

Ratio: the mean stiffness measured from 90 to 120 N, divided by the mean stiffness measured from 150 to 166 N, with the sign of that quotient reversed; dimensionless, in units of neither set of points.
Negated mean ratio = -1.04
